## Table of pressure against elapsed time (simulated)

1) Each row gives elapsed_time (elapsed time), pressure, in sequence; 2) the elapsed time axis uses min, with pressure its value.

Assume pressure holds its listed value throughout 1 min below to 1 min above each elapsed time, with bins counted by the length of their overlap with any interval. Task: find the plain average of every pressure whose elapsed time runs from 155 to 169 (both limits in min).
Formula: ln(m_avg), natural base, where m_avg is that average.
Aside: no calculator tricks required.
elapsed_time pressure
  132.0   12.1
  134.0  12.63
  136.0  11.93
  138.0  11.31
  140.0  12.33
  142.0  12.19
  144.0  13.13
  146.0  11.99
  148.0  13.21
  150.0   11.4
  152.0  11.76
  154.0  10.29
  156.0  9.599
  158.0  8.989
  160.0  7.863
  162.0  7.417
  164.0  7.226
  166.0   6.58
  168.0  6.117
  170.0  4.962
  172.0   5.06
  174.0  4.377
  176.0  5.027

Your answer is 2.04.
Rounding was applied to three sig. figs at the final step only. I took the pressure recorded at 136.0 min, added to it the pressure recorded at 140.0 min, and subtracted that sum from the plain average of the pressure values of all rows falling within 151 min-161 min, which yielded -14.6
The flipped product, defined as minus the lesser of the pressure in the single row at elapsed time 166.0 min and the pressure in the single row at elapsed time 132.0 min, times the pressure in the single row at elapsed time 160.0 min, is -52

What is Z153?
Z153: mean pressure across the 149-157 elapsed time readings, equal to 11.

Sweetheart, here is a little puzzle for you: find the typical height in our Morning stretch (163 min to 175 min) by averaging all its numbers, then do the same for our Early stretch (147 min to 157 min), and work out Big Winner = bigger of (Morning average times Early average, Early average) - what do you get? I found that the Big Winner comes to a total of 64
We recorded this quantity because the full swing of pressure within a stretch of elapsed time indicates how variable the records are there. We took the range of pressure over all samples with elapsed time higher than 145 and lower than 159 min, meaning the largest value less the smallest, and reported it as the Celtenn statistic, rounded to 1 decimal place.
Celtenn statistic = 4.2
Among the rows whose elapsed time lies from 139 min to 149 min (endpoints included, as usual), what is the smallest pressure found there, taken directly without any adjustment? 11.99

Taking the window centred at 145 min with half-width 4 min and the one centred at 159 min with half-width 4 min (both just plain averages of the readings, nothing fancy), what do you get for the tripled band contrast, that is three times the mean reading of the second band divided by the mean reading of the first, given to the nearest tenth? 2.0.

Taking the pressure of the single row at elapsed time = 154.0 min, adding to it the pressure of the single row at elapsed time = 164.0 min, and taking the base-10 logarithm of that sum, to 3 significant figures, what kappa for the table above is 1.24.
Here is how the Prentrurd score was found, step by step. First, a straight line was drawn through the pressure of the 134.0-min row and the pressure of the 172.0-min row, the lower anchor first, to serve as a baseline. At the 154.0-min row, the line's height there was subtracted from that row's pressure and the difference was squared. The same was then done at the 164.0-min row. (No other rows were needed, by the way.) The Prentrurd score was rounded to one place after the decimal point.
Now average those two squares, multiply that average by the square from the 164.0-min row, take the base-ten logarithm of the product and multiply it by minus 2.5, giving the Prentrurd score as 0.8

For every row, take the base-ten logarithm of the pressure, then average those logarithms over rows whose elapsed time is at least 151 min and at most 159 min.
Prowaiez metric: 1.00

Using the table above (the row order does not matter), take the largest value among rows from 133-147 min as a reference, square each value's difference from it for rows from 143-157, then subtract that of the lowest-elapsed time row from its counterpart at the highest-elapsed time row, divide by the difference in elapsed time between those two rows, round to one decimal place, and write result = 1.0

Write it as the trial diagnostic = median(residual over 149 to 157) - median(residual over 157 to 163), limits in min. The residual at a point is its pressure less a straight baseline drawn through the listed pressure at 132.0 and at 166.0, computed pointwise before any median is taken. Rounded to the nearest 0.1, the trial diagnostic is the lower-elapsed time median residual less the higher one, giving 1.7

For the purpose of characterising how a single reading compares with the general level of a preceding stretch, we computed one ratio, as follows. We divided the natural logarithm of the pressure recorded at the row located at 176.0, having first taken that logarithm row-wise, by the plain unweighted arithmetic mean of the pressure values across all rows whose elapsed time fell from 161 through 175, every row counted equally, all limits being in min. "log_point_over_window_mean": 0.271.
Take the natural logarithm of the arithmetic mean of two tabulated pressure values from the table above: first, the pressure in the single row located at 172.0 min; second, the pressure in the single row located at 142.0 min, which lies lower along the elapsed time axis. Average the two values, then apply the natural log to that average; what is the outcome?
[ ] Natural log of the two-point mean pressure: 2.15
